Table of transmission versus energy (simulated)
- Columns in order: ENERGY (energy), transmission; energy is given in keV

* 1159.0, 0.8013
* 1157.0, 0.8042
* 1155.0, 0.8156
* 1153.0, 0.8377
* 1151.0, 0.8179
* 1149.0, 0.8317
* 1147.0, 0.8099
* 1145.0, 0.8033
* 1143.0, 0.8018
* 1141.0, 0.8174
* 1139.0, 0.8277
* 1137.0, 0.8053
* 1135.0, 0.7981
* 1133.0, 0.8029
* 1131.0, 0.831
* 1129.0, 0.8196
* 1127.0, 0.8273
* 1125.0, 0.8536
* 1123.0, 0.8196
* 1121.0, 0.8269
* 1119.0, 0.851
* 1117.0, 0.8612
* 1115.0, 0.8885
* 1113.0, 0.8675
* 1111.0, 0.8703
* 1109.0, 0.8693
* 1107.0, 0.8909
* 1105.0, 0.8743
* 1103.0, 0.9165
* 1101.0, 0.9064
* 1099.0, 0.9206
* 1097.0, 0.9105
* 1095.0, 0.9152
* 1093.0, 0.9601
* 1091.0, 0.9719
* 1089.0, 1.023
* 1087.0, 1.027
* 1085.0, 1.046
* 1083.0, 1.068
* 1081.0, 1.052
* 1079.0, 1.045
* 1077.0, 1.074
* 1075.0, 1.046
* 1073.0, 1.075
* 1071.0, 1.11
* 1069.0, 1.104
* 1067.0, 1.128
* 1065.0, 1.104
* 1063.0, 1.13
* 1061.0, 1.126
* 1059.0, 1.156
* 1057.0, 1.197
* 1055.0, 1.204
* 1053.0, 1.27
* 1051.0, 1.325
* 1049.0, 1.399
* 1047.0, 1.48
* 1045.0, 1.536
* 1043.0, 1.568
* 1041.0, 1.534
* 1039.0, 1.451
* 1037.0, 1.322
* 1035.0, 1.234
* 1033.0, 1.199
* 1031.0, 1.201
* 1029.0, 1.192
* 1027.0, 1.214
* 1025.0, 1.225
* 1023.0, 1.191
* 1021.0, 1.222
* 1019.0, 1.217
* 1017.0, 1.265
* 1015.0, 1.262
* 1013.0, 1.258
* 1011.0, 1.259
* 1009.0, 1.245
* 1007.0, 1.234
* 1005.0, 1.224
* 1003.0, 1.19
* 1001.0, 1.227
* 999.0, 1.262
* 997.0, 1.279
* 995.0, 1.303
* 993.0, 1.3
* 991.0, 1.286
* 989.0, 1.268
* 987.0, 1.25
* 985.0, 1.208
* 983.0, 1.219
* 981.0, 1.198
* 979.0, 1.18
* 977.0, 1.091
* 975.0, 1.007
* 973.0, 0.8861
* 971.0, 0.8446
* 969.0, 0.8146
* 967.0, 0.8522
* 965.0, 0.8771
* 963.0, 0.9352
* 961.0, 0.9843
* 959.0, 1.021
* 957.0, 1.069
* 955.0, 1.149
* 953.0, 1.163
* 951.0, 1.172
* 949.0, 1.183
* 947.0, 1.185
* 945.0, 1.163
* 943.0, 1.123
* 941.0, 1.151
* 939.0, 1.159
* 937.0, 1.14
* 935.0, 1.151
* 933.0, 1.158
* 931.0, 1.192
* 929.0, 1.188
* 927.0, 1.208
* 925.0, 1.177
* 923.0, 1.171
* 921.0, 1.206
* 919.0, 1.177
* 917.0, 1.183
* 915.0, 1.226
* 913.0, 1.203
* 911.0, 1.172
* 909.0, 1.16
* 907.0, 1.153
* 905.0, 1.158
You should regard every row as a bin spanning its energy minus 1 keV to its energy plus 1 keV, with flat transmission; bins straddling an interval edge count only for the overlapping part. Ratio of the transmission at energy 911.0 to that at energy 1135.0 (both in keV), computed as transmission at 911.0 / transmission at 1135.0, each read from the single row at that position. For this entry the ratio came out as 1.47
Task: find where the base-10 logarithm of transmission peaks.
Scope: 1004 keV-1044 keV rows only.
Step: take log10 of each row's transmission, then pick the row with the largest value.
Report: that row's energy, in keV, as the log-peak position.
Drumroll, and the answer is 1043.0 keV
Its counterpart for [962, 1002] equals 995.0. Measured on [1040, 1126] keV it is 1043.0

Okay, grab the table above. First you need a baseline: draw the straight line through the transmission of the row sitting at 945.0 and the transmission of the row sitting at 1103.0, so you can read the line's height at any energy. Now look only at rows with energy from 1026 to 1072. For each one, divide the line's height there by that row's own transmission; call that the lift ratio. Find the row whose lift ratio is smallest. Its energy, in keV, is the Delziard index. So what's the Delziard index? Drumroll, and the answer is 1043.0 keV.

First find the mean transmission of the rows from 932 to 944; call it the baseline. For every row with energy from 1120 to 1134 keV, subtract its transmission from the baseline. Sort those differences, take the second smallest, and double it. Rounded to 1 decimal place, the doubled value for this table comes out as 0.6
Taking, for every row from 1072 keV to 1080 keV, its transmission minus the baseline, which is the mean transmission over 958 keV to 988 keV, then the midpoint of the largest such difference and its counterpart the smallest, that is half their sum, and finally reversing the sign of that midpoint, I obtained -0.04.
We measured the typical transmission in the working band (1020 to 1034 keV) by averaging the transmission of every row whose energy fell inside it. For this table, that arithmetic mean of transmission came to 1.21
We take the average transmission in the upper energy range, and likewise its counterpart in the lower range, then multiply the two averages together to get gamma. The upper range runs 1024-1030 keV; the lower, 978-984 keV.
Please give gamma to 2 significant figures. 1.5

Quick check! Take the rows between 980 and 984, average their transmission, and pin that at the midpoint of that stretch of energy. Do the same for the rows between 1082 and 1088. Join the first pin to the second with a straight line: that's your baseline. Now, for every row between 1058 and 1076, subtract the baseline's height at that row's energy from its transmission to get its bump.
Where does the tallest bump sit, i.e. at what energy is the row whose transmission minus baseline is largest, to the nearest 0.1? 1059.0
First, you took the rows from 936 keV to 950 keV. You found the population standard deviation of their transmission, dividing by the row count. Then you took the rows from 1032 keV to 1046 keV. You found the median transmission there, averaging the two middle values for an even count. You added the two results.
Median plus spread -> 1.47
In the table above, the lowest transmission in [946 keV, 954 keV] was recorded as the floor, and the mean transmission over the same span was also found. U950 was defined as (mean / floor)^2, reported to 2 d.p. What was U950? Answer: 1.02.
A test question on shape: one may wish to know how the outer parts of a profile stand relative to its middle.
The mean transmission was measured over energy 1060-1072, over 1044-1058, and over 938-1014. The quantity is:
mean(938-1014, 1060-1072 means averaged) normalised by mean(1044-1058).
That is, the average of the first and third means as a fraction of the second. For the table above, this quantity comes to 0.838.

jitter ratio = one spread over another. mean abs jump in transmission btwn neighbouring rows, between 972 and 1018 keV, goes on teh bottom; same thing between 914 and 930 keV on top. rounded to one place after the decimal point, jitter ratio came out 0.8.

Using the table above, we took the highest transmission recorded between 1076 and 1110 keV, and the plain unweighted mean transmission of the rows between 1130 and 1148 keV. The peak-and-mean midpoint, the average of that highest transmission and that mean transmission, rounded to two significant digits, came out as 0.94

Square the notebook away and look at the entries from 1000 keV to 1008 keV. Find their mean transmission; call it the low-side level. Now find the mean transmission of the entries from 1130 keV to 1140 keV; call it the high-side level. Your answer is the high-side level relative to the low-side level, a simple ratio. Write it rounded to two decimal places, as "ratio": 0.67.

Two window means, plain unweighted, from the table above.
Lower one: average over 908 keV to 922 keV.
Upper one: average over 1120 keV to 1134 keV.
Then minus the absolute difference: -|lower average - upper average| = -0.36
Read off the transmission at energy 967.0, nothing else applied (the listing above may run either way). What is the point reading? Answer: 0.8522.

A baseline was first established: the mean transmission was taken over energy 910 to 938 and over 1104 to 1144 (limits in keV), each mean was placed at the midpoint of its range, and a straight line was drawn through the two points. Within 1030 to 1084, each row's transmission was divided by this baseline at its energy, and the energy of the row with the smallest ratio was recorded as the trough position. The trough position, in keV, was 1075.0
